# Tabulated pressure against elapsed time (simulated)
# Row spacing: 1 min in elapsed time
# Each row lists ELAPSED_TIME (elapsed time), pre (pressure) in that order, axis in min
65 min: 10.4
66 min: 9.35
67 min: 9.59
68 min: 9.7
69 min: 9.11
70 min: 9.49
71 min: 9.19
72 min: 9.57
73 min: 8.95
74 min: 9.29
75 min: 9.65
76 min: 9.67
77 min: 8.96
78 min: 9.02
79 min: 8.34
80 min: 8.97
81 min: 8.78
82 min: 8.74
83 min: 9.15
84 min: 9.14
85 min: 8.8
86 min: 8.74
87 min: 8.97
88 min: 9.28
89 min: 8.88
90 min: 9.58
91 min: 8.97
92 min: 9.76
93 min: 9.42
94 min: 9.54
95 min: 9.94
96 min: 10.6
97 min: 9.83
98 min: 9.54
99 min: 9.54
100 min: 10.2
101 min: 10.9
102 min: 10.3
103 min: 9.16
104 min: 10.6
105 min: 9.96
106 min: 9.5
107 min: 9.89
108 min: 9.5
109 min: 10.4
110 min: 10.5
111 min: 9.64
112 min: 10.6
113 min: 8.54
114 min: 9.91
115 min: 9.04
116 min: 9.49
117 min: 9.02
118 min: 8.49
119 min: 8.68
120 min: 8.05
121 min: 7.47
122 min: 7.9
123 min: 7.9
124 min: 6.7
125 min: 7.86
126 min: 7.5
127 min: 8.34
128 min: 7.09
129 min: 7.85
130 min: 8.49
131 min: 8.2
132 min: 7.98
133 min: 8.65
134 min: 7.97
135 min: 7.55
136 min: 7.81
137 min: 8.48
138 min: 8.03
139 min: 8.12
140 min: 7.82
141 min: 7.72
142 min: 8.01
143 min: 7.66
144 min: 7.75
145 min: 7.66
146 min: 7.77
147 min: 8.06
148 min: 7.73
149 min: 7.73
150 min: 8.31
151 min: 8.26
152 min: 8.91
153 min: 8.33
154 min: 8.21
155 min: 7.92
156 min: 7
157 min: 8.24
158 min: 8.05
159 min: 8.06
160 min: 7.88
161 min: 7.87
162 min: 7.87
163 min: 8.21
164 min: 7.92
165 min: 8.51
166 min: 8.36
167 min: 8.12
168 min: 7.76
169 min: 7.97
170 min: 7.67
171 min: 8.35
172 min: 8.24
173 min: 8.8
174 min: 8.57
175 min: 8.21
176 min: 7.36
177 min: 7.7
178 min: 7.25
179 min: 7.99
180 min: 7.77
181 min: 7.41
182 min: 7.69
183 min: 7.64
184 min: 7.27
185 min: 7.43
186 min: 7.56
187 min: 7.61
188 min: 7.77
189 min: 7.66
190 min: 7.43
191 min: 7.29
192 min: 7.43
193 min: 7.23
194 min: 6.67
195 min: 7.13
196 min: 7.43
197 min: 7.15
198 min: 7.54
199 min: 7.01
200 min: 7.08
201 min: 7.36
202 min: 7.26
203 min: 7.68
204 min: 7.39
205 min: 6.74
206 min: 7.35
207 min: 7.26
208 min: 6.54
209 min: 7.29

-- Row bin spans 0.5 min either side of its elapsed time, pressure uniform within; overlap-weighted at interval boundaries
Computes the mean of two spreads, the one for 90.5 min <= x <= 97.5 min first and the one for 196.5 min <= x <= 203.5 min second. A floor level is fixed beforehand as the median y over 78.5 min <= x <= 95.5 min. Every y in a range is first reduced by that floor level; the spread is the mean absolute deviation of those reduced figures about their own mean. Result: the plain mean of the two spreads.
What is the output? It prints 0.275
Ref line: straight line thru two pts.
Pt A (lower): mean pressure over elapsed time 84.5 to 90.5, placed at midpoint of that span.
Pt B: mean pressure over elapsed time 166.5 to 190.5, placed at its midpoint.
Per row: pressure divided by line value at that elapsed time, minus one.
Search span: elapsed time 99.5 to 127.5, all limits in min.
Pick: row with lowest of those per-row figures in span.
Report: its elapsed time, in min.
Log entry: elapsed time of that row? 124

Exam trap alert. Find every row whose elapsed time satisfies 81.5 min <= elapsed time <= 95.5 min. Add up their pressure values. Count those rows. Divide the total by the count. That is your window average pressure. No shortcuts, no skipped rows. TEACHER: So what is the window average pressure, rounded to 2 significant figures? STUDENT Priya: 9.2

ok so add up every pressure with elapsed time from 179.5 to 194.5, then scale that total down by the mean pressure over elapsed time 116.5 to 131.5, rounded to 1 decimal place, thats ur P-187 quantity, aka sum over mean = 14.0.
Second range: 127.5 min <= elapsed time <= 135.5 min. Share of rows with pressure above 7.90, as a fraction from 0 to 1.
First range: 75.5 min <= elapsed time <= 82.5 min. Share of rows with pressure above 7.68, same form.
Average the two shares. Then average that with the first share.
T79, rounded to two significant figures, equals 0.91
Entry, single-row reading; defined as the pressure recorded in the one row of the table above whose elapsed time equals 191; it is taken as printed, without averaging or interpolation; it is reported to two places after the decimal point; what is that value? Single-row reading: 7.29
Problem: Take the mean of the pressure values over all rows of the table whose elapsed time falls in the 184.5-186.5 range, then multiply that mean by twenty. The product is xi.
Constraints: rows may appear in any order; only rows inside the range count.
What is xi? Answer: 150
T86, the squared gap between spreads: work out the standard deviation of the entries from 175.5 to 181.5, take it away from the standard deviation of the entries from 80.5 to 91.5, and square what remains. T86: 0.00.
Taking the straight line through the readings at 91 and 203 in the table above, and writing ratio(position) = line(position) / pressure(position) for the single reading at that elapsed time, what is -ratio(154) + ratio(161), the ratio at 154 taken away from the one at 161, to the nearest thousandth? 0.033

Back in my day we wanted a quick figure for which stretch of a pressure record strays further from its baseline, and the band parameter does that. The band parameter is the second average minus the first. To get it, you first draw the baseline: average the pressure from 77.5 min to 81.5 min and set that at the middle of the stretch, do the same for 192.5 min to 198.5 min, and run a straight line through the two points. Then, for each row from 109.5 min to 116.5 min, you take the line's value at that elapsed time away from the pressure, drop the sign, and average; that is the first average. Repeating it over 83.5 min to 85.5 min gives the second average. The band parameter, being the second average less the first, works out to -1.1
